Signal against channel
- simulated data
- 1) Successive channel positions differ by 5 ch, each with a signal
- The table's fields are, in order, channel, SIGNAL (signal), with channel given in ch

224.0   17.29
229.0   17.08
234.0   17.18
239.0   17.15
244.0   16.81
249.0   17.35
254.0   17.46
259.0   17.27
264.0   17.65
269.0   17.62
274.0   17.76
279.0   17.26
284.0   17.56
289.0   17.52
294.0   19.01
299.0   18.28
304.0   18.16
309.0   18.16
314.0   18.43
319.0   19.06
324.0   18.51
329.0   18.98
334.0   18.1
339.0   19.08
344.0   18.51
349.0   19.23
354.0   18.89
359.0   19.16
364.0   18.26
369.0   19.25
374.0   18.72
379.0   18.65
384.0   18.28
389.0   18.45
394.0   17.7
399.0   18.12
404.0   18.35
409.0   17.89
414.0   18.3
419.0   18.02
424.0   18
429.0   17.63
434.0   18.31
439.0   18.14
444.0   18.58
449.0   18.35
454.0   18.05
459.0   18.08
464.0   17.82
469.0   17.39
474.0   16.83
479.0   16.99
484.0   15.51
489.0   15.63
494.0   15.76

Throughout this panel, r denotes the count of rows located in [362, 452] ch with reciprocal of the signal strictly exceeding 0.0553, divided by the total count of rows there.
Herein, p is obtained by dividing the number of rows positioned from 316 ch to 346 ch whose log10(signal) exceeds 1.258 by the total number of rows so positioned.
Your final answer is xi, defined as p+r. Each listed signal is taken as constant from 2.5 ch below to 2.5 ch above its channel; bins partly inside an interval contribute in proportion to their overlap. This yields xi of 1.11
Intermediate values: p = 0.83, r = 0.3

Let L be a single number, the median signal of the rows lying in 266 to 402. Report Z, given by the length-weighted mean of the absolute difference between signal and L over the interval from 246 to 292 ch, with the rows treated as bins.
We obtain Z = 0.94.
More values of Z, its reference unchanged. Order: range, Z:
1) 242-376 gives 0.62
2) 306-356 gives 0.38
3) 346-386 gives 0.45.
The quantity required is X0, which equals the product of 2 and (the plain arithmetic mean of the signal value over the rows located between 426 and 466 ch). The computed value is 36.2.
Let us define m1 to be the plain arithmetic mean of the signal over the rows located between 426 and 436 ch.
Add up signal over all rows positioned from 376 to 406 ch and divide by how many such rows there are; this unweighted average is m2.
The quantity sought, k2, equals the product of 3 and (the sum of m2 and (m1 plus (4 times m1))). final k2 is 324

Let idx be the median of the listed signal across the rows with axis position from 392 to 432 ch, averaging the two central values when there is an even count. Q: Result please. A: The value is 18.0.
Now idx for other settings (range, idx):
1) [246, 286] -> 17.5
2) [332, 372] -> 19.0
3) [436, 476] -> 18.1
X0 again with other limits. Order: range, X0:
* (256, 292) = 35.0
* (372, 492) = 35.6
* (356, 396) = 37.1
